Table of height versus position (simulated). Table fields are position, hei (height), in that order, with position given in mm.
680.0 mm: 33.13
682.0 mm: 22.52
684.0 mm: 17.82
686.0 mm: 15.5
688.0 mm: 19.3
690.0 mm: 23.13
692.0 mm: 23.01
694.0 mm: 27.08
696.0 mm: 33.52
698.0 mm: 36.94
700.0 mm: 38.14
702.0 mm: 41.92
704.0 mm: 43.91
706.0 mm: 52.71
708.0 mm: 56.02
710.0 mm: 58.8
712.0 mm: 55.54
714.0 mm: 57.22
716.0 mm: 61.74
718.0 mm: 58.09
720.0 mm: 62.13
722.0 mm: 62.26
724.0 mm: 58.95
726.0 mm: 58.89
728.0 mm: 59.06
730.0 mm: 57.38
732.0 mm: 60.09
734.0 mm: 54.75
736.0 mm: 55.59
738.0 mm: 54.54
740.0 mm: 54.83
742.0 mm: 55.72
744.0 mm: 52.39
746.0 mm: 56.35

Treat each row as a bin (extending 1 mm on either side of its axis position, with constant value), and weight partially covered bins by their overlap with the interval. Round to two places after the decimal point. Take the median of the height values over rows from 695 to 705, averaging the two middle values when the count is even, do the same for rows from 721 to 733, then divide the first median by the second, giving 0.65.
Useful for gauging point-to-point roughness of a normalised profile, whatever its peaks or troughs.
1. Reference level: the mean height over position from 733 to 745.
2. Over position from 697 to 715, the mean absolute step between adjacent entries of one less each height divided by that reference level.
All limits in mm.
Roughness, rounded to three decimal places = 0.061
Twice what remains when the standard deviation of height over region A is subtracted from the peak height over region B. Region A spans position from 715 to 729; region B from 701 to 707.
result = 102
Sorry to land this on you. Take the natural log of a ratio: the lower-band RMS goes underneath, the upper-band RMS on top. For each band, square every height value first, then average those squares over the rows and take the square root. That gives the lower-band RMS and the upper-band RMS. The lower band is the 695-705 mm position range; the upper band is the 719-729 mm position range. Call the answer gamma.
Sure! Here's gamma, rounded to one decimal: 0.4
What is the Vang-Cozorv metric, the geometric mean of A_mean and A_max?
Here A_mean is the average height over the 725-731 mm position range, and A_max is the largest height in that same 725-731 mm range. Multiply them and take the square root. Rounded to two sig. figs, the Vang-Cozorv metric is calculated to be 59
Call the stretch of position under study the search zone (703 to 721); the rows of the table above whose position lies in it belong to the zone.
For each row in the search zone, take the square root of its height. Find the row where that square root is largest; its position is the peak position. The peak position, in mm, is 720.0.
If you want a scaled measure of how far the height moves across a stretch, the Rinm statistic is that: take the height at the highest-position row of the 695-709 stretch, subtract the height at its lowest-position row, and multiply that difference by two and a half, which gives 56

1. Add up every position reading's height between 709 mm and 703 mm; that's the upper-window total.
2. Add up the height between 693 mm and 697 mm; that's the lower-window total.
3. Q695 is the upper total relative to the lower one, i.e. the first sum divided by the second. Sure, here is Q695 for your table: 2.5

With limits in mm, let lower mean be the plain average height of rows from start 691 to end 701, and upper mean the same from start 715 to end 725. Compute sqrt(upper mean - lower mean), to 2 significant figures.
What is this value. 5.4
